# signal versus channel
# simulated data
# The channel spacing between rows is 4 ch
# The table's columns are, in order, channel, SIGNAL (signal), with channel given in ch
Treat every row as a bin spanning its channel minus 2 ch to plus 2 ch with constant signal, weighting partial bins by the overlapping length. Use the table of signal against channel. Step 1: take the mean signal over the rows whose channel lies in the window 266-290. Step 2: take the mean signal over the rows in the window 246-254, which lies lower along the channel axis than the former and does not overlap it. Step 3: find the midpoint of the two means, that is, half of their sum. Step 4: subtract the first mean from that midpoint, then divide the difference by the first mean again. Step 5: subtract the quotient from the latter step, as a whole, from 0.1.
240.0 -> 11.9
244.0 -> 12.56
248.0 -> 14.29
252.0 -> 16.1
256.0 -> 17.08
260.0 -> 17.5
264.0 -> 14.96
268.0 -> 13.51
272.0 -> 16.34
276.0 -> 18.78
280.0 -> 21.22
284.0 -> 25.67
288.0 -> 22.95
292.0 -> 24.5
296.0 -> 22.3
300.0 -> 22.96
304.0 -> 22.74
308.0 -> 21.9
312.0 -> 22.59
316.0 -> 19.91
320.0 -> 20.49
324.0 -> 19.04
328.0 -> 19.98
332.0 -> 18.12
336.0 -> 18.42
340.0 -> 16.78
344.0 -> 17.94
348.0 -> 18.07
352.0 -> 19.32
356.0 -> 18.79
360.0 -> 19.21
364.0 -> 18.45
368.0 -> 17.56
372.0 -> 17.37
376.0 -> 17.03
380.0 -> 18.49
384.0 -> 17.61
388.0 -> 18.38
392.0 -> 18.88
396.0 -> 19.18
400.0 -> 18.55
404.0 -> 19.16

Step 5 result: 0.22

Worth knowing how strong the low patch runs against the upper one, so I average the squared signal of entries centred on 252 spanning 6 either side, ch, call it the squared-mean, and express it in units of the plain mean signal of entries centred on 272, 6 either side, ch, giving 16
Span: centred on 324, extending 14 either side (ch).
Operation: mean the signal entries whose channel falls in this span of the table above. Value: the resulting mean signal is 19.8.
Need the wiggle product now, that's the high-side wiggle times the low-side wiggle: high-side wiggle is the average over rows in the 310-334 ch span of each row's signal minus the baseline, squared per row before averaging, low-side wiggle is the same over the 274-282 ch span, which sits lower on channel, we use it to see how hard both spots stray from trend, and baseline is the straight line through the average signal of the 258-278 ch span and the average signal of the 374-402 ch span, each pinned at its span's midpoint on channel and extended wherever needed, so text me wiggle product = 150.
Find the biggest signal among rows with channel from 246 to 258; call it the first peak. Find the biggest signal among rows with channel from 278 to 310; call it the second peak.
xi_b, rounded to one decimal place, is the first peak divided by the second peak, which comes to 0.7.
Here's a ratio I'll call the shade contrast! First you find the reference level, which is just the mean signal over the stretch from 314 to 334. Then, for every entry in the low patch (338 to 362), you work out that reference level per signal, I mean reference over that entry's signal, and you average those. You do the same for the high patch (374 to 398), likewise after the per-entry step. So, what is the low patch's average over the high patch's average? 1.00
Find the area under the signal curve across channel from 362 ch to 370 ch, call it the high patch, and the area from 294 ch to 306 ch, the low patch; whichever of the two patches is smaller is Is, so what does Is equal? 144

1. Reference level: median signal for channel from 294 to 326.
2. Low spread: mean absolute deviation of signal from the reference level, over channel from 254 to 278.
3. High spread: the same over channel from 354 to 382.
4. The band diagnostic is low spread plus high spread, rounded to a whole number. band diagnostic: 10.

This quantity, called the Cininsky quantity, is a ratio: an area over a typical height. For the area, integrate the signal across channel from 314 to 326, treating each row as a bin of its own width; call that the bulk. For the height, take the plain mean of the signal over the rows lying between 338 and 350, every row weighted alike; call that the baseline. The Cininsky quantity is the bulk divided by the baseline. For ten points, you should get 13.5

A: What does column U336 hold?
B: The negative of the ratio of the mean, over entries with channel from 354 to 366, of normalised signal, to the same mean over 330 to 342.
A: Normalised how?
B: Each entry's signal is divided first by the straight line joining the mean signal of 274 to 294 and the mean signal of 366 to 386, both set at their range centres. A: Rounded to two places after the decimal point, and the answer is -1.13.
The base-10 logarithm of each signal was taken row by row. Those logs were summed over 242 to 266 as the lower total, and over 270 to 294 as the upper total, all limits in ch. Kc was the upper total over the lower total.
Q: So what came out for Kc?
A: 1.12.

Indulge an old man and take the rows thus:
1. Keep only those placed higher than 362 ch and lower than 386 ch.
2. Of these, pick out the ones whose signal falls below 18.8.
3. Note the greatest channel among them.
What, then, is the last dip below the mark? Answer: 384.0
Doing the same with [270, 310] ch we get 276.0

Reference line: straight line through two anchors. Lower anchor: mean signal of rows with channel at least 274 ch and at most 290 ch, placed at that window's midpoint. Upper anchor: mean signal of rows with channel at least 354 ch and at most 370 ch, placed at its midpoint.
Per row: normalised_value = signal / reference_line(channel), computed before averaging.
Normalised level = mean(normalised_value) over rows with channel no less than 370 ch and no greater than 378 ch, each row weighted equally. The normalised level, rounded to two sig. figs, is 0.96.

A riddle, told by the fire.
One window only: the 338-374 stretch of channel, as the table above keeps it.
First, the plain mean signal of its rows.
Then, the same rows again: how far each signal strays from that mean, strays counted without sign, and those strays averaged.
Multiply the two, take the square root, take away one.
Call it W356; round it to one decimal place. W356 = 2.5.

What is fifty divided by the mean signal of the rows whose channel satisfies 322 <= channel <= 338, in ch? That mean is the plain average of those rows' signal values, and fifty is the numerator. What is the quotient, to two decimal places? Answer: 2.65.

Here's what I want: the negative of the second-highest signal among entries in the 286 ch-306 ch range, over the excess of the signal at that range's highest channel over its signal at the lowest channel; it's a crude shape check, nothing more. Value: 109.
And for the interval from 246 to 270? 22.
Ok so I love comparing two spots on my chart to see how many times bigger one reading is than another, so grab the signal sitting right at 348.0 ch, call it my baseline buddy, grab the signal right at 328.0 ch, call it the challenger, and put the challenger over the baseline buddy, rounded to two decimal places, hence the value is 1.11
